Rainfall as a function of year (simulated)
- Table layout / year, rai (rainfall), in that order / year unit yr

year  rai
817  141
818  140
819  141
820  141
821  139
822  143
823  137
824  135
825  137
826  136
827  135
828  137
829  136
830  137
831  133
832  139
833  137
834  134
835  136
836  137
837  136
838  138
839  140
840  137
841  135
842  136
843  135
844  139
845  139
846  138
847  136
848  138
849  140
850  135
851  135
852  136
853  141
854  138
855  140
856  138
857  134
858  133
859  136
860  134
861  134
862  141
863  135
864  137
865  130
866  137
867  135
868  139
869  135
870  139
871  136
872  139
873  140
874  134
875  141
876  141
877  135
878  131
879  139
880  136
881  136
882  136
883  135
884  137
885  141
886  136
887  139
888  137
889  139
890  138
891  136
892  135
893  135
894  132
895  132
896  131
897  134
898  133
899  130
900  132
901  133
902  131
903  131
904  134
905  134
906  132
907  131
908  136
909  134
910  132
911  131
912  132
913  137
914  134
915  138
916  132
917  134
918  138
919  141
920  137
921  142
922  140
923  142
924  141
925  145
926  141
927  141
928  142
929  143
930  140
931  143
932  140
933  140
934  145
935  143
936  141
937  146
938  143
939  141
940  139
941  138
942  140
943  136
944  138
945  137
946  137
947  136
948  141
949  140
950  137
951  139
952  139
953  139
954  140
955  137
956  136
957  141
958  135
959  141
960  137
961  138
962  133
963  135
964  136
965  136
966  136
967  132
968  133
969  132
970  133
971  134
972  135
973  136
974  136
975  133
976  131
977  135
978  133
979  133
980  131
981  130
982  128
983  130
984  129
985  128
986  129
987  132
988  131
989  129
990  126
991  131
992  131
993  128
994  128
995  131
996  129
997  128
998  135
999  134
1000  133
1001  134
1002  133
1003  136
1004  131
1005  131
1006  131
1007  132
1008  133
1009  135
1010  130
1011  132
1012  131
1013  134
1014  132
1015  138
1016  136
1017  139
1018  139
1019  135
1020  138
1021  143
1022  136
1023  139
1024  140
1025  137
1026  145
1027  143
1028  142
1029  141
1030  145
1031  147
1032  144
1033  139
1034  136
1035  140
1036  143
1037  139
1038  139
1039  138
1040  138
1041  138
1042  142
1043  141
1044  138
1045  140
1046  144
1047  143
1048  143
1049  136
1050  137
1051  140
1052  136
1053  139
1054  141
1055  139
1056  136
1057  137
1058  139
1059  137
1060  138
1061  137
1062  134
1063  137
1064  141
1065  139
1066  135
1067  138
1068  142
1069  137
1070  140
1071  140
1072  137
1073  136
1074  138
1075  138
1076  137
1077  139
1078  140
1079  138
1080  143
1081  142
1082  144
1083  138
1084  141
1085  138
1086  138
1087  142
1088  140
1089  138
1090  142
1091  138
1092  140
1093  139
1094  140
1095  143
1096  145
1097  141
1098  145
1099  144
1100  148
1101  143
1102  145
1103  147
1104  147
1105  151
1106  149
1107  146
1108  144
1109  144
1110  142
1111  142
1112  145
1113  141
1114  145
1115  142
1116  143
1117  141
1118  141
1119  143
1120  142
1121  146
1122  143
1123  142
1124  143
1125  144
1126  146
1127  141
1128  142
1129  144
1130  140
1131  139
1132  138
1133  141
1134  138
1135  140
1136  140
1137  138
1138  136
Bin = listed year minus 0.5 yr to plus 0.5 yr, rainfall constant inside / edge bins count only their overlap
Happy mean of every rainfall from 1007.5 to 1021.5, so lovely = 135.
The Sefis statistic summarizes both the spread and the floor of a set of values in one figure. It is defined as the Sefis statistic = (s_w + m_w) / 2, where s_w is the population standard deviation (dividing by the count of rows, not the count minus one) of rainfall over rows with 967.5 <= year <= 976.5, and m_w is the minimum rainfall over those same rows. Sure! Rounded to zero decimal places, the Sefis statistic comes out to 66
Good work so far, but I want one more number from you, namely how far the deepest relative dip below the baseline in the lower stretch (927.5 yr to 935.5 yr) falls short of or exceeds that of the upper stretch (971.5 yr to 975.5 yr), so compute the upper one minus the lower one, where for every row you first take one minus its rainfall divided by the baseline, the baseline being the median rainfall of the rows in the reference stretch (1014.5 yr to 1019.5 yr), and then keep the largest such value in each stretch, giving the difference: 0.05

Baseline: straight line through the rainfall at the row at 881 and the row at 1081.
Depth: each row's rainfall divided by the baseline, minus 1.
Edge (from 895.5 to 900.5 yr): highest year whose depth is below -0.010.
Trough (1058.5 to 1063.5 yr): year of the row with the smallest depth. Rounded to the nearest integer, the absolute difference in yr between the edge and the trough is 162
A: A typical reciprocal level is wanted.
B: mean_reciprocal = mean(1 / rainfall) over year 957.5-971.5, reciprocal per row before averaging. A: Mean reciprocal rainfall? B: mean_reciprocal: 0.0074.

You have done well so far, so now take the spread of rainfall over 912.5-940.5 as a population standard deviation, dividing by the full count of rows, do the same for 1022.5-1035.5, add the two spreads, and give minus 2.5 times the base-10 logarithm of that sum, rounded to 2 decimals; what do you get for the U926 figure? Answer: -2.02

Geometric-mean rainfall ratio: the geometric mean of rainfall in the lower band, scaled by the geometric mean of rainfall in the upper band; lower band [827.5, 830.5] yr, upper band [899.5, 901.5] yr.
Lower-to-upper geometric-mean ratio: 1.03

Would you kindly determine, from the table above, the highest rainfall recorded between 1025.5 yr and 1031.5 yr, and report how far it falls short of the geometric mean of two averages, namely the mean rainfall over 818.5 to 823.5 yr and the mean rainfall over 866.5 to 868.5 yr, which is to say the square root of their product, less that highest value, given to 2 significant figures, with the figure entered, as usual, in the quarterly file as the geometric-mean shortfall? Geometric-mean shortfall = -8.4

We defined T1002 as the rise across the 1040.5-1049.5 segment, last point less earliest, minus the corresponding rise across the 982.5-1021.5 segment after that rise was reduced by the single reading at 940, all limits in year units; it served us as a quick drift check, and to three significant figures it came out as 124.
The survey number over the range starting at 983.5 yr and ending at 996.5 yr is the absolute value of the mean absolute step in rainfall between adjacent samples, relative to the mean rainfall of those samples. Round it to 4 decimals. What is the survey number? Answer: 0.0155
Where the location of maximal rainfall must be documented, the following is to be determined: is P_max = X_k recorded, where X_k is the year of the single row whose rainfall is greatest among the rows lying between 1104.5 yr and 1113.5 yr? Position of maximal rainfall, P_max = 1105 yr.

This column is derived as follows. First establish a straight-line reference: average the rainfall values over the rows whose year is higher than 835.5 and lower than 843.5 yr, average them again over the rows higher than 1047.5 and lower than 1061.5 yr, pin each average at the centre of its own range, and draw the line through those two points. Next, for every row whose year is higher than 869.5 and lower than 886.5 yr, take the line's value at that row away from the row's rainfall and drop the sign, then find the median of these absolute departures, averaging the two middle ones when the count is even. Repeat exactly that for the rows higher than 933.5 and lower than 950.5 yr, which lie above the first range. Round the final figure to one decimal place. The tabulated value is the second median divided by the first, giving 1.2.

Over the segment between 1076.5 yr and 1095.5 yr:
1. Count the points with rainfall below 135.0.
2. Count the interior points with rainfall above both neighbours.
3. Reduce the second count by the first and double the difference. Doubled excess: 14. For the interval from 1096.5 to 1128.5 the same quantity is 18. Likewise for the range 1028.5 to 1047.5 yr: 8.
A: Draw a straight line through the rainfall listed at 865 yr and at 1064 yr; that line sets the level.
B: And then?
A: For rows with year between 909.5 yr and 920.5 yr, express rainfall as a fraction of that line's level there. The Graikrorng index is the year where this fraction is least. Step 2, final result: 911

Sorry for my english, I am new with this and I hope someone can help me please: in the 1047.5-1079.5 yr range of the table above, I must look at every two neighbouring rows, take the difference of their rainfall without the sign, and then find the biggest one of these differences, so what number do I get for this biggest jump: 7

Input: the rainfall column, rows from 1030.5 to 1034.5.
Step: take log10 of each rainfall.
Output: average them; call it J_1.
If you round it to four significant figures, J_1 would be 2.151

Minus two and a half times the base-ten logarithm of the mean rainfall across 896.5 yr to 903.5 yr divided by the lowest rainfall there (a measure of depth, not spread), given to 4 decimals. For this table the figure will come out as -0.0166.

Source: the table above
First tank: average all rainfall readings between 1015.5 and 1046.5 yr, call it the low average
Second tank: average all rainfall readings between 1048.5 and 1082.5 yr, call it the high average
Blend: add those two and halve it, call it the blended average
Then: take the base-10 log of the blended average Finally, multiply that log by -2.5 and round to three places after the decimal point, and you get -5.360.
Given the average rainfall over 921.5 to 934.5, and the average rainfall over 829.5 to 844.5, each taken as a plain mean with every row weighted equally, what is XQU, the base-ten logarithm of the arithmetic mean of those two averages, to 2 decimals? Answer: 2.14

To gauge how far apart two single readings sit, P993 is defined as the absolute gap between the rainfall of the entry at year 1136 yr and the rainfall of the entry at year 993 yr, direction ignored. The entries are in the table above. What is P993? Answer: 12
